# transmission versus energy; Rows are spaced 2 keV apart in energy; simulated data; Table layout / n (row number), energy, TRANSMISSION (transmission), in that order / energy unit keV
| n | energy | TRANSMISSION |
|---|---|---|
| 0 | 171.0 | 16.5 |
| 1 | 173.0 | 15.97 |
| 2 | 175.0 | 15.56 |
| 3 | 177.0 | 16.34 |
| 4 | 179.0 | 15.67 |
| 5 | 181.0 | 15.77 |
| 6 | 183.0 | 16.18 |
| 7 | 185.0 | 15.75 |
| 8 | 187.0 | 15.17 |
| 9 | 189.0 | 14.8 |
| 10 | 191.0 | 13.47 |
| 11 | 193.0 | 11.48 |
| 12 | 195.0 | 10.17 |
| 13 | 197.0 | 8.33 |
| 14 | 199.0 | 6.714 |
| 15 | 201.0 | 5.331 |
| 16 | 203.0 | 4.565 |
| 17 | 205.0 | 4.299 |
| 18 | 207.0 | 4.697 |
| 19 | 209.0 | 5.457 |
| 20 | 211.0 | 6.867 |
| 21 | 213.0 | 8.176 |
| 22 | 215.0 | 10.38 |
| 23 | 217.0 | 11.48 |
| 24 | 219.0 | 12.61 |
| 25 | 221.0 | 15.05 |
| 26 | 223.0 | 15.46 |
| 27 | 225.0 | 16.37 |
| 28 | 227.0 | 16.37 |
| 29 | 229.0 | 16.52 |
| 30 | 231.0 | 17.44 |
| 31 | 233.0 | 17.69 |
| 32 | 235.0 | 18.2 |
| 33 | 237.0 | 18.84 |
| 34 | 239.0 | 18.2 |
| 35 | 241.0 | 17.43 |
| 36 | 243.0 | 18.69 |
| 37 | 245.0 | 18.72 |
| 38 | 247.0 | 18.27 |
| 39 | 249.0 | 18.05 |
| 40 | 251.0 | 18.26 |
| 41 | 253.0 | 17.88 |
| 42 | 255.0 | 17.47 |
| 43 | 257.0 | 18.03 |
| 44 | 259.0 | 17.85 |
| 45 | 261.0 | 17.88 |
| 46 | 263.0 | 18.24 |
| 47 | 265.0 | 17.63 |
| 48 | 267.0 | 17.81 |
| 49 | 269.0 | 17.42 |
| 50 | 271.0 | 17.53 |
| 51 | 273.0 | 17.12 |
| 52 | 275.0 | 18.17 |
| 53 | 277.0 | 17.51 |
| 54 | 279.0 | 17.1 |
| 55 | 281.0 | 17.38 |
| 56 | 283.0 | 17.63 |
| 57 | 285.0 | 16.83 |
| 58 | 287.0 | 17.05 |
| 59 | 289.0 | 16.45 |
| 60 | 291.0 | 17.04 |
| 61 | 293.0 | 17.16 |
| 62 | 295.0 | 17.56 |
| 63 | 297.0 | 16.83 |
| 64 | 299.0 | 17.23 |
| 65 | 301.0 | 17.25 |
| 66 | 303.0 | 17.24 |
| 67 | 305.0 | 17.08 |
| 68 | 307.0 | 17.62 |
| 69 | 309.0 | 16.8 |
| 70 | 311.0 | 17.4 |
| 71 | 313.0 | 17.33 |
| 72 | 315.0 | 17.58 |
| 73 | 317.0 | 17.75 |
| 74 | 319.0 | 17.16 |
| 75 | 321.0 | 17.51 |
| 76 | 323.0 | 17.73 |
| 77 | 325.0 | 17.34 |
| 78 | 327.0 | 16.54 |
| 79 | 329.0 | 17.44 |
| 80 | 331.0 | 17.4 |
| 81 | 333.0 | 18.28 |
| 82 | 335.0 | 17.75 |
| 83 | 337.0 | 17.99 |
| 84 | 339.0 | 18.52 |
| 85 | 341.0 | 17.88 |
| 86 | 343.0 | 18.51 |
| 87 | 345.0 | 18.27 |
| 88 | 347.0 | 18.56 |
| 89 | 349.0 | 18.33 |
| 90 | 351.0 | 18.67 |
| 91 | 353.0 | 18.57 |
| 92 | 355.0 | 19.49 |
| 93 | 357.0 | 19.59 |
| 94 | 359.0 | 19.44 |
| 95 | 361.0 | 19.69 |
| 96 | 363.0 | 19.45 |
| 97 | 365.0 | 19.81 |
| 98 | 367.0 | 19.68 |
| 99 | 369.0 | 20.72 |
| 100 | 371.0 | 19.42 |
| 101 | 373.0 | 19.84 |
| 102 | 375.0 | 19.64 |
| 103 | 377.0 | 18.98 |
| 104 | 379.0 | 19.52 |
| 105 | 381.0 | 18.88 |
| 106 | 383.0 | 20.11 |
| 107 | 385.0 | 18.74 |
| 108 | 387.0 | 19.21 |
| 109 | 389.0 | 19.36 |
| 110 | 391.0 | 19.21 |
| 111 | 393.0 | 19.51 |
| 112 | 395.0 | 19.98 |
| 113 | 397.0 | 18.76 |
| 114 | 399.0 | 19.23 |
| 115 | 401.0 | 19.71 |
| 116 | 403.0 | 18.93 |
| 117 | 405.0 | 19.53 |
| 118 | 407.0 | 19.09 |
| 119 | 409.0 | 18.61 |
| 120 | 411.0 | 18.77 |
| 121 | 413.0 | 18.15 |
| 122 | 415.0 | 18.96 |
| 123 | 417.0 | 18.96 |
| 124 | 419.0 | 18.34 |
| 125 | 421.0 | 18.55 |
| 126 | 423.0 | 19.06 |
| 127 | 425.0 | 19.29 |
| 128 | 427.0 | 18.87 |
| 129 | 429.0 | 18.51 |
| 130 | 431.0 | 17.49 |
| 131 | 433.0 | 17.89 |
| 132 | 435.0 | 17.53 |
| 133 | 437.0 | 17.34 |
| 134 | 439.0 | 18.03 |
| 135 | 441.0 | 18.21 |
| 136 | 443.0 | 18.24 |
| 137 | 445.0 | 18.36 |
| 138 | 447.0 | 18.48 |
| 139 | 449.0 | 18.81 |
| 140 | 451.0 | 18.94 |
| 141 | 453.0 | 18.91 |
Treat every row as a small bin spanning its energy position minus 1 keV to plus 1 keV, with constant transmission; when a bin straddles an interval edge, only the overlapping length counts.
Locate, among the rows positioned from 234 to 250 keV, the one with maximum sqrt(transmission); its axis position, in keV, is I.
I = 237.0 keV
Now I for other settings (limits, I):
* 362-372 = 369.0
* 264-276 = 275.0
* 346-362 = 361.0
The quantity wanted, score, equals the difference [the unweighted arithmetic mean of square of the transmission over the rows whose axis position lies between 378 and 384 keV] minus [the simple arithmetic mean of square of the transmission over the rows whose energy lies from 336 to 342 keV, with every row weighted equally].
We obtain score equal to 52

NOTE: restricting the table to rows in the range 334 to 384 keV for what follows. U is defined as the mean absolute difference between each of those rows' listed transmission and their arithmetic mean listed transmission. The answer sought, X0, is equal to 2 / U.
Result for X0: 3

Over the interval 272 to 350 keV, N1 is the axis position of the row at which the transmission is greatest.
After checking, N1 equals 347.0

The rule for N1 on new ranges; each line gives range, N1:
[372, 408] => 383.0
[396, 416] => 401.0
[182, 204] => 183.0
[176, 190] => 177.0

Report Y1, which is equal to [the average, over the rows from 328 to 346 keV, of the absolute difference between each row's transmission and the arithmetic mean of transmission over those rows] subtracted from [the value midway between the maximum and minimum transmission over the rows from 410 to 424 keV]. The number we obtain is 18.3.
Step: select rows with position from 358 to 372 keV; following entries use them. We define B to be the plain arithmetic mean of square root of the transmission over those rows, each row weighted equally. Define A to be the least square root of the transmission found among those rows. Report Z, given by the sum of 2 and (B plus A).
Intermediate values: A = 4.41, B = 4.44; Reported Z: 10.9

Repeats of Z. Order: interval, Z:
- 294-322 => 10.3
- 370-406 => 10.7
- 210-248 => 8.5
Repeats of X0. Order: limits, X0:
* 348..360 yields 4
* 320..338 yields 6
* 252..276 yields 8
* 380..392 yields 6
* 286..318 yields 8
